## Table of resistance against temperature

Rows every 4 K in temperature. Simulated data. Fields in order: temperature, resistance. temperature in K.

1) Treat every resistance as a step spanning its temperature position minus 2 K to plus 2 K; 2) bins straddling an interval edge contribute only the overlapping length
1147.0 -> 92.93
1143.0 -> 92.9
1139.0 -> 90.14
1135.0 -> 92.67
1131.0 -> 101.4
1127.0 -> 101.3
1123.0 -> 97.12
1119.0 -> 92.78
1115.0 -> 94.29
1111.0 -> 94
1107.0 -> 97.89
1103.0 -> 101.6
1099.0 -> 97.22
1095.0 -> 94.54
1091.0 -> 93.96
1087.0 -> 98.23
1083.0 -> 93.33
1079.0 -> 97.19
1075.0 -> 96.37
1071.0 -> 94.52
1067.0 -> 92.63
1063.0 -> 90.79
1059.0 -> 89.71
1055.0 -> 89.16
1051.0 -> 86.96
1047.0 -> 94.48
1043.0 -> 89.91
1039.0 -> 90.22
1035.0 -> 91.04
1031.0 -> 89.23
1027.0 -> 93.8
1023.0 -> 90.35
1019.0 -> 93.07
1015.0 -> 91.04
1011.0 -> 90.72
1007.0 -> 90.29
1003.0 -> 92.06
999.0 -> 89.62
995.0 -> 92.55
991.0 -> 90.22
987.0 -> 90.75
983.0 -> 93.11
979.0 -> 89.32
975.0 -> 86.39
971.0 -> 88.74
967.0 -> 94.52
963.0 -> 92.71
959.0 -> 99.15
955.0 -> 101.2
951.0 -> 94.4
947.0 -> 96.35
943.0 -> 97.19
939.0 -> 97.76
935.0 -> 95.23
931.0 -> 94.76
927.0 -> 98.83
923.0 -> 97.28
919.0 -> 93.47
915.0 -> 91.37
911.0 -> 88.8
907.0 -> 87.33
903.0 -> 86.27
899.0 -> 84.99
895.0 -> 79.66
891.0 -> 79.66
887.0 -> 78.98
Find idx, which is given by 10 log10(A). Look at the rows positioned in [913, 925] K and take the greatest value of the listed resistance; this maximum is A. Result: 19.88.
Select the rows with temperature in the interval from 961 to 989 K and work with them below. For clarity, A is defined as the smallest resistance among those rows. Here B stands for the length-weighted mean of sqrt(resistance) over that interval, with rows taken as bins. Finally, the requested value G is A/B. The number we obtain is 9.07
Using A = 86.39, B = 9.53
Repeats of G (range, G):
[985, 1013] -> 9.40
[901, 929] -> 9.00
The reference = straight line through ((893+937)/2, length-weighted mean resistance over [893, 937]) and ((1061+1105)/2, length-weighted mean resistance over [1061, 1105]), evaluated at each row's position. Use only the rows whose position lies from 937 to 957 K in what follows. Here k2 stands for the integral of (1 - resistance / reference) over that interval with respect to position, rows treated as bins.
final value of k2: -1.3 K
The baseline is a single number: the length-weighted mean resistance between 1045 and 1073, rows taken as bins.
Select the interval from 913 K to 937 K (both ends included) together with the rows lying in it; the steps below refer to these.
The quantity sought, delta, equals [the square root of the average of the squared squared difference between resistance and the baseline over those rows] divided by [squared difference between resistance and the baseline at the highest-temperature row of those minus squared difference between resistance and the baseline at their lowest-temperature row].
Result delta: 1.8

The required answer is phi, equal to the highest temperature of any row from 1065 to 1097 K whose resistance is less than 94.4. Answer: 1091.0 K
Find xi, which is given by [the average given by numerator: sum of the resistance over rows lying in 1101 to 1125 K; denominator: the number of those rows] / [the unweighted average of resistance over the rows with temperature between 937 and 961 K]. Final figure 0.99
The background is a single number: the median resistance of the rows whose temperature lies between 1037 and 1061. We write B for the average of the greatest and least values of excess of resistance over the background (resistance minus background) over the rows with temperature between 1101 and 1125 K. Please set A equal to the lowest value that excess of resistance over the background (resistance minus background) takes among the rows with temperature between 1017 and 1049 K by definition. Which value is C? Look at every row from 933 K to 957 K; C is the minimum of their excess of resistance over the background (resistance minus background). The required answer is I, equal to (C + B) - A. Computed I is 13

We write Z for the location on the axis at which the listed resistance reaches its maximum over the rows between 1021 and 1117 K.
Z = 1103.0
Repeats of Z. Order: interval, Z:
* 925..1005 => 955.0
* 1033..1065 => 1047.0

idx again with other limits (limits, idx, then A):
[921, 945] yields 19.95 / 98.83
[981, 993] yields 19.69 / 93.11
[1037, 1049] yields 19.75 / 94.48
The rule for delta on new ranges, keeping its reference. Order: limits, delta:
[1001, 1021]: 0.6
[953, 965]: -0.7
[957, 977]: -0.8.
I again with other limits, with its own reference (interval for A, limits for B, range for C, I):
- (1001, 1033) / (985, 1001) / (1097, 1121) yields 5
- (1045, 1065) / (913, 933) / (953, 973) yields 7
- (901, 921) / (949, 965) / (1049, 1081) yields 8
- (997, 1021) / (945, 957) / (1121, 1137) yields 11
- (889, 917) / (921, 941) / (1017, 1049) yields 17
